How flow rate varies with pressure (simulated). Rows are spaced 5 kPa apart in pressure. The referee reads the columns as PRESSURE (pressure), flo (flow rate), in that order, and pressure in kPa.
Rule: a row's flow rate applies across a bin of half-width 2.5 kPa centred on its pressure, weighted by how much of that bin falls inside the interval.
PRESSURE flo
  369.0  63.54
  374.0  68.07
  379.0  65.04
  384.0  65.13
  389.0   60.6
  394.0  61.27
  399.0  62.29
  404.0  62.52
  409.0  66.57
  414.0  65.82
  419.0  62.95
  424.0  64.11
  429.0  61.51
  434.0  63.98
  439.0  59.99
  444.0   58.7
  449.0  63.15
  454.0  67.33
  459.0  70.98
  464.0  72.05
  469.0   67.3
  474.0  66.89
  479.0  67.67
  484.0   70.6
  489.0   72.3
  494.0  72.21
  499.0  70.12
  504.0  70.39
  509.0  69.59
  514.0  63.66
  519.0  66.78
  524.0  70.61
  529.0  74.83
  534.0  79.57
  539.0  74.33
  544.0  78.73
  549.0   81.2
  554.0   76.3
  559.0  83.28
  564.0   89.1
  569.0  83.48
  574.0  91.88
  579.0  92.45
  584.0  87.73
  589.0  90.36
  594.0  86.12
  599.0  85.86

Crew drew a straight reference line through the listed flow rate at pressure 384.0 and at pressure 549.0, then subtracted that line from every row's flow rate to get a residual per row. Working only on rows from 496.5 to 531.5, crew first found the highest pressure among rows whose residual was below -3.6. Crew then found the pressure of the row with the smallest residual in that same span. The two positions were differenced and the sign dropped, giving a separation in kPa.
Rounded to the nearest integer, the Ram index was 15 kPa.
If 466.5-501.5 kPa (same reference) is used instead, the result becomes 25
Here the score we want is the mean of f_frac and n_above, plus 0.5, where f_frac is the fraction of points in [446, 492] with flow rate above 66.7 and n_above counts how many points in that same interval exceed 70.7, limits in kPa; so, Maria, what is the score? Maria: 2.4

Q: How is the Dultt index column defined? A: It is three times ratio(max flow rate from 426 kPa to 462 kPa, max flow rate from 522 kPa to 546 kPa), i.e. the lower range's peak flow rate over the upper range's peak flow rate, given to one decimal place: 2.7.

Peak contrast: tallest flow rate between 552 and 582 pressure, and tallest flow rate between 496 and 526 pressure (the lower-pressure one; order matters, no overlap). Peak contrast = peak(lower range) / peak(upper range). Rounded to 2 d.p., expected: 0.76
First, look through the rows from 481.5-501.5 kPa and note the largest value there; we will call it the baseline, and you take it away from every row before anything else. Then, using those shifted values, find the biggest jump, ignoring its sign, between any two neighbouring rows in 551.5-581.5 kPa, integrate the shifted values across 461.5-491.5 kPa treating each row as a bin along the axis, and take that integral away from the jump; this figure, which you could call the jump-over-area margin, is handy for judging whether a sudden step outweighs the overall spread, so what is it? 93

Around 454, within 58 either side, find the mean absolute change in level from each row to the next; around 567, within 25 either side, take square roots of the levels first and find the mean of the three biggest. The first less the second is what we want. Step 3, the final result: -7.45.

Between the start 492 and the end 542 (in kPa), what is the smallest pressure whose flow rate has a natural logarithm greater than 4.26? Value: 494.0 kPa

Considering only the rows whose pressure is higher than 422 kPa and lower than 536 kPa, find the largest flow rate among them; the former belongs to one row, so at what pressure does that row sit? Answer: 534.0 kPa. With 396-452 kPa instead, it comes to 409.0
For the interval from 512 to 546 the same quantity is 534.0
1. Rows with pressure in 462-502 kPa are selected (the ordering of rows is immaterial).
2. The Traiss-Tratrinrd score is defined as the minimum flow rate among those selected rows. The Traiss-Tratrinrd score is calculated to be 66.89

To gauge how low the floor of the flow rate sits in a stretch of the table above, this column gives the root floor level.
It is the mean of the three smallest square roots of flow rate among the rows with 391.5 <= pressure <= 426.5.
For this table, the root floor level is 7.9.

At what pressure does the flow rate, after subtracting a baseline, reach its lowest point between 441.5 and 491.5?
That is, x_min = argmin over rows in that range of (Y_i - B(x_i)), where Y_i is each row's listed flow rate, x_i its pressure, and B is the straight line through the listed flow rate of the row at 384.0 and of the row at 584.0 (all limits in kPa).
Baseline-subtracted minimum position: 444.0 kPa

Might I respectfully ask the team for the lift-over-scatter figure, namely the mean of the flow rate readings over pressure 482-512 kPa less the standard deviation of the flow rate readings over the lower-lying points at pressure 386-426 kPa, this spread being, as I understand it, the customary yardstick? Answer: 69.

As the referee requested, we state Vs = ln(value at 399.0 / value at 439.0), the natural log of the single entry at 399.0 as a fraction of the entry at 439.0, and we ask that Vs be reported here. 0.04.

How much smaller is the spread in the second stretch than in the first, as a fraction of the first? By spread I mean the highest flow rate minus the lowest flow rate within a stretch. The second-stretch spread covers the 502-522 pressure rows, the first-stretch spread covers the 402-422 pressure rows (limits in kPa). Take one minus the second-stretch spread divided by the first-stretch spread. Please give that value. -0.7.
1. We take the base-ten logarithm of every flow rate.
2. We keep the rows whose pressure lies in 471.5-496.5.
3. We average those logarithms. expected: 1.84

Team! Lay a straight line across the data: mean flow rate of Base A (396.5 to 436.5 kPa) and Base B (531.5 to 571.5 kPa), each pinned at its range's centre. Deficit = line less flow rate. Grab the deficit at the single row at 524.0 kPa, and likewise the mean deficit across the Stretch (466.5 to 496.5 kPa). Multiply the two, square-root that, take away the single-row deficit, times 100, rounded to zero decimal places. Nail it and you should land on -265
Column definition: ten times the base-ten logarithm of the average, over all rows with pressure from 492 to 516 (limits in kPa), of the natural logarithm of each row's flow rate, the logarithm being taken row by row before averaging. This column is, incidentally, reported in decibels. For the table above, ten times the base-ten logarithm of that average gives 6.27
